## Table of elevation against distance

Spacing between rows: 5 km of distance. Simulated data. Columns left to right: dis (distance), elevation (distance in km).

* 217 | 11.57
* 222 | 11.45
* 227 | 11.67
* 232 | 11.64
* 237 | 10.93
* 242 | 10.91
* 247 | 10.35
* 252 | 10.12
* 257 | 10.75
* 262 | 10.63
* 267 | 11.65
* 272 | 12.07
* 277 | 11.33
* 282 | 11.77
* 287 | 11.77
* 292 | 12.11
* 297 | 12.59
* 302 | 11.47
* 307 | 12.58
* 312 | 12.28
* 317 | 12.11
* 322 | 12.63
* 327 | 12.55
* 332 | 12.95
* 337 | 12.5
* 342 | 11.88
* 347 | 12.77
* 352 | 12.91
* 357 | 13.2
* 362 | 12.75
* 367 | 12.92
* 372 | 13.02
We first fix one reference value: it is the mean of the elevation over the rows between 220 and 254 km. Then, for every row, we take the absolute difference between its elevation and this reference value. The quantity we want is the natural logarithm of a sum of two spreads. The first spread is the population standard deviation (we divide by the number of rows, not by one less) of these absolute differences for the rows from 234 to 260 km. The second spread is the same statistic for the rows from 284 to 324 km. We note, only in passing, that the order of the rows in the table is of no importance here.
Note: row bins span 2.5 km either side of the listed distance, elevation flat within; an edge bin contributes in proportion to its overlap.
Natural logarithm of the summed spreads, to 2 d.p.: -0.34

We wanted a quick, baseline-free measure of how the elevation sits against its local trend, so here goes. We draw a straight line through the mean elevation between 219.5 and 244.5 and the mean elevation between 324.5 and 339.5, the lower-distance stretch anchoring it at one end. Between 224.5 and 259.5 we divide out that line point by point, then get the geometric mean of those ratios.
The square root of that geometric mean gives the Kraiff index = 0.98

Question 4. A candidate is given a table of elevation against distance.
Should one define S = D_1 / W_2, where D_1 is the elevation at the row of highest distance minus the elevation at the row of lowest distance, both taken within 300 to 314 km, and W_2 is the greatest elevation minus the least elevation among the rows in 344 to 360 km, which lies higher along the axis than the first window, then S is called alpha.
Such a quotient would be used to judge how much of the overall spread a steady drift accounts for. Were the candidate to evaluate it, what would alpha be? 1.9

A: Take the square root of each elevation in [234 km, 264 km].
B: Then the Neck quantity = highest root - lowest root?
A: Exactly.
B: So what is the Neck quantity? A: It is 0.12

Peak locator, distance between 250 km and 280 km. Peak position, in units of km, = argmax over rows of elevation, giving 272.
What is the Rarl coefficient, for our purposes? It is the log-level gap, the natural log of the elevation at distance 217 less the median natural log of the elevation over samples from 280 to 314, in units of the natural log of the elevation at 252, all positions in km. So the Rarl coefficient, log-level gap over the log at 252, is -0.020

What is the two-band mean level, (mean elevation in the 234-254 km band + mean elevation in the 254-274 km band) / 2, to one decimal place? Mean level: 10.9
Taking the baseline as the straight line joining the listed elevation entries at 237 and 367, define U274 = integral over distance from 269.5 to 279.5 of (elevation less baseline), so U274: 2.0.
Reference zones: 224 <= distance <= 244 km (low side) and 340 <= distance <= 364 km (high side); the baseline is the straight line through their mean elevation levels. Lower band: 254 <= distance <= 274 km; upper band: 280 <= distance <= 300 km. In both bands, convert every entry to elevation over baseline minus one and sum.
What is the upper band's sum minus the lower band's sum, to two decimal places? 0.17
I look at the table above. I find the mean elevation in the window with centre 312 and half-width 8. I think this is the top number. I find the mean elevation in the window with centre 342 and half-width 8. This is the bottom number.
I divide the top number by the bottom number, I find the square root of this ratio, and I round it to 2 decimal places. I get 1.00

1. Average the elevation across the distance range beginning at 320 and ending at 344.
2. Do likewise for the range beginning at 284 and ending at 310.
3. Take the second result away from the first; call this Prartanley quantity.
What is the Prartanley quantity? 0.4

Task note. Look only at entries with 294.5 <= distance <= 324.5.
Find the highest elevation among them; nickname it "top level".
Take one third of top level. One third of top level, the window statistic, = 4.21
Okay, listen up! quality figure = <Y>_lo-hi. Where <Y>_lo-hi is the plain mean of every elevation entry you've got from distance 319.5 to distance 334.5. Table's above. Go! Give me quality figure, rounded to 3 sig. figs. 12.7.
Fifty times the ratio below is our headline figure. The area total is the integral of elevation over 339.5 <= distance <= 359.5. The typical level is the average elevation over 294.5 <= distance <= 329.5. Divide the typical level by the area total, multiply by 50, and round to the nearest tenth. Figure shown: 2.4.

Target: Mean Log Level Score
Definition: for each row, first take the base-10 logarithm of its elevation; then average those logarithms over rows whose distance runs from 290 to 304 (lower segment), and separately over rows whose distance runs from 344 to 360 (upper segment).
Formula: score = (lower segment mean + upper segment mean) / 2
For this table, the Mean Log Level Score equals 1.10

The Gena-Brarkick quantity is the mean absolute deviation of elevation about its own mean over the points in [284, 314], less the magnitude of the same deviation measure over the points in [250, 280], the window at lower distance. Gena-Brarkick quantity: -0.24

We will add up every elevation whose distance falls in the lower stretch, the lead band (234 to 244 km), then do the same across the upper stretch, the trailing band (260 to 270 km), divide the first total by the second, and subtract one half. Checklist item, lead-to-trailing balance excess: 0.480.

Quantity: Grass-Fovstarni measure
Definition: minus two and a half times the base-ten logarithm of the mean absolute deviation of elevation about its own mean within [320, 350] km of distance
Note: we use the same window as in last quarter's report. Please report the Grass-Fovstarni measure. 1.6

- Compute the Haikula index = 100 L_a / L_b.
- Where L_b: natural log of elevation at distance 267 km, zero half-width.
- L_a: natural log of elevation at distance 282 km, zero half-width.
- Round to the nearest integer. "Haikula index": 100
